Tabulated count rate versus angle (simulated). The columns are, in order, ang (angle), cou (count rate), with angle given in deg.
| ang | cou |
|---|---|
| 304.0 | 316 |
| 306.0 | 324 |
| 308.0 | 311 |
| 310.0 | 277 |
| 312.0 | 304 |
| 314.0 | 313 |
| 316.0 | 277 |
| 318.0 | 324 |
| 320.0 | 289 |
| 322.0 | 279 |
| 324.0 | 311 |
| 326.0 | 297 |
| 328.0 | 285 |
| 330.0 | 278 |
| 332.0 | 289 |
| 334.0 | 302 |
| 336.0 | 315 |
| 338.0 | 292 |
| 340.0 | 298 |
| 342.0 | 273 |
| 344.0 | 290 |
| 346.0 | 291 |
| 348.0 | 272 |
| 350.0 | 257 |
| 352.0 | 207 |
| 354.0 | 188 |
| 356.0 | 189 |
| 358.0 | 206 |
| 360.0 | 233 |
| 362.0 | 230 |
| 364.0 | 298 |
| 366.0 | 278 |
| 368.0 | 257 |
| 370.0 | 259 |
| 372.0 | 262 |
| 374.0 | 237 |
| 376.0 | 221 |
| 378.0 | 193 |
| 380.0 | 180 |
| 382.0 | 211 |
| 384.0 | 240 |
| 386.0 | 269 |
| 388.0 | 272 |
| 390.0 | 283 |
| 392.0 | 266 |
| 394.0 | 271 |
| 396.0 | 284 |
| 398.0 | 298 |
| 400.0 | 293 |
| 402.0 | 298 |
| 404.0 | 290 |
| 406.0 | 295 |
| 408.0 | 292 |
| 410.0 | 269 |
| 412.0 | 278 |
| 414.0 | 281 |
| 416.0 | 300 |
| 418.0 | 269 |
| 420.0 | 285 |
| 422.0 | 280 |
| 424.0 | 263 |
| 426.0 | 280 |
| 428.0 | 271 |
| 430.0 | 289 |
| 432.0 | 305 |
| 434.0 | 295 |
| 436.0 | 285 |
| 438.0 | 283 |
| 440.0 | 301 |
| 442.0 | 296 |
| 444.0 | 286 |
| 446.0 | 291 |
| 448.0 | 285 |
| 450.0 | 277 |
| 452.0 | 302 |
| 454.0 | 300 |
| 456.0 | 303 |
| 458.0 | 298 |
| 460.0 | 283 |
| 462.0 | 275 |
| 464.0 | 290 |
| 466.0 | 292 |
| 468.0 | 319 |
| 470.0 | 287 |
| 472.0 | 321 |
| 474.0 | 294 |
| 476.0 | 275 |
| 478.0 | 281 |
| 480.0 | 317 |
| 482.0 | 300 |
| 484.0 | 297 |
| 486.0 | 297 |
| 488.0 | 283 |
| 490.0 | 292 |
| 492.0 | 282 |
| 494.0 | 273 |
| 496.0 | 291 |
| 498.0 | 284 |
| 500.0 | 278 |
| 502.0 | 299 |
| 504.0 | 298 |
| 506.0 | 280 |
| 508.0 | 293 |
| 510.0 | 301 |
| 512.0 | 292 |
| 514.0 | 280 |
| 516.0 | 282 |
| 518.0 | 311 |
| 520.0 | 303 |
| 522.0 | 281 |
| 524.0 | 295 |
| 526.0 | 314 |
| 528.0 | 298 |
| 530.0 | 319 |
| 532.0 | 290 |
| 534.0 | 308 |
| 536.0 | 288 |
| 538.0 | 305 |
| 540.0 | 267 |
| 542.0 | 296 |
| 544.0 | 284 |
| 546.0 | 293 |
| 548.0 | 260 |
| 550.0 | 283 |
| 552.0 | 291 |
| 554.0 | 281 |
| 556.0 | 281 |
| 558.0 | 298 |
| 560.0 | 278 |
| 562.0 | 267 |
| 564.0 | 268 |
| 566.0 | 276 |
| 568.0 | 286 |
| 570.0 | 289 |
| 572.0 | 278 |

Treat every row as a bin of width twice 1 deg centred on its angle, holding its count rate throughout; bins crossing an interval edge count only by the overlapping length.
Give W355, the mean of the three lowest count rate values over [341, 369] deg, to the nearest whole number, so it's 194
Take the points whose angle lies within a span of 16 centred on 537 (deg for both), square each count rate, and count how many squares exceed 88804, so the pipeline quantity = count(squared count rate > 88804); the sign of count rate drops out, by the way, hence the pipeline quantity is 3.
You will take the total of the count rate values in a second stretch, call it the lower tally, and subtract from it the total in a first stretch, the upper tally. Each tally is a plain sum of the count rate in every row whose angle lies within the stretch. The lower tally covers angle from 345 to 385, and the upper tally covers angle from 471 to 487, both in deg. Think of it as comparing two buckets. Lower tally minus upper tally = 2327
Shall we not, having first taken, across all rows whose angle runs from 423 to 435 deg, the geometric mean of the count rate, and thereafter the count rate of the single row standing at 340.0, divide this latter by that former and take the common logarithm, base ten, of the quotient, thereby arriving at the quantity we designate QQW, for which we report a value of 0.022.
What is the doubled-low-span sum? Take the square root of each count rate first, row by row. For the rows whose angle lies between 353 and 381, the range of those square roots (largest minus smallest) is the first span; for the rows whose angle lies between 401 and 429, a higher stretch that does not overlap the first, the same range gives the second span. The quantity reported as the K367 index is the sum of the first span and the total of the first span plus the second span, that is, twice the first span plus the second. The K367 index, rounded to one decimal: 8.8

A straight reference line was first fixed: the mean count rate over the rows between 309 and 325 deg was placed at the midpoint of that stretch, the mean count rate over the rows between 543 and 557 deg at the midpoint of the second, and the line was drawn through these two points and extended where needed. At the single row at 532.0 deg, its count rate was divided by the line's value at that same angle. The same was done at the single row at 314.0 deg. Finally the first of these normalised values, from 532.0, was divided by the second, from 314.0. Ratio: 0.97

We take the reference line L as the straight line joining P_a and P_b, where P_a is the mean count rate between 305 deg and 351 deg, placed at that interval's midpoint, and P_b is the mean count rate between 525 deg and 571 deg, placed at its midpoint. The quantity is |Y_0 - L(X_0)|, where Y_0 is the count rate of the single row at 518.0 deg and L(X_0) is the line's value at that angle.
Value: 22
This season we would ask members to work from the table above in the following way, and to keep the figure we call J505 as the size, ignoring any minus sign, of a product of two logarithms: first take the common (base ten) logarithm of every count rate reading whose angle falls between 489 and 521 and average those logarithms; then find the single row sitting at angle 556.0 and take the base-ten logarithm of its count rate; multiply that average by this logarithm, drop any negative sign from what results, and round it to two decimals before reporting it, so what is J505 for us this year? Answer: 6.03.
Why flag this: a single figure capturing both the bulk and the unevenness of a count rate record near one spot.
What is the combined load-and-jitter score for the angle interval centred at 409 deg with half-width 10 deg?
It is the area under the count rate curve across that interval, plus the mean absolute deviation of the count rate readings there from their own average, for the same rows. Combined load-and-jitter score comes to 5740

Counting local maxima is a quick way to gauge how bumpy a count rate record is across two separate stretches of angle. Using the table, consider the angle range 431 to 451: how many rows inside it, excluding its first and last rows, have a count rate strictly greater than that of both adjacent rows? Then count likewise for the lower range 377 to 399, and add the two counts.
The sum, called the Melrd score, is 3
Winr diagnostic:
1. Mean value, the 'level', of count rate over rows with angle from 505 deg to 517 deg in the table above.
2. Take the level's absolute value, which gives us 288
